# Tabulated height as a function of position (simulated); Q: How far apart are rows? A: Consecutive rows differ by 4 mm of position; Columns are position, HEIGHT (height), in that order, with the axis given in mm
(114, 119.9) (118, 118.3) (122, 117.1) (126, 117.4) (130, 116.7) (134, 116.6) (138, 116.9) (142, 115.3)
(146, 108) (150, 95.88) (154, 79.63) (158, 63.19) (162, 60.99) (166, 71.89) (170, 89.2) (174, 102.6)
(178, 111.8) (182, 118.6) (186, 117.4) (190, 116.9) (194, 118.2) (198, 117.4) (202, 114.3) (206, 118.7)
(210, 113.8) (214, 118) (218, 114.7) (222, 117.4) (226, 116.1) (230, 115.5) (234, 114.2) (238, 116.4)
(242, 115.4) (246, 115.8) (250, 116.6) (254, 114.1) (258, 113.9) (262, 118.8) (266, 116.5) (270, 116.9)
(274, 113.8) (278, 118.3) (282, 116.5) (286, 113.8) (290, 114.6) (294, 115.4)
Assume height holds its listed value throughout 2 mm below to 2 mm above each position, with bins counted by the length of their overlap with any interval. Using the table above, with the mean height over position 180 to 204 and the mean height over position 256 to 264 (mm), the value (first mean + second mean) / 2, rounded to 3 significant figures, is 117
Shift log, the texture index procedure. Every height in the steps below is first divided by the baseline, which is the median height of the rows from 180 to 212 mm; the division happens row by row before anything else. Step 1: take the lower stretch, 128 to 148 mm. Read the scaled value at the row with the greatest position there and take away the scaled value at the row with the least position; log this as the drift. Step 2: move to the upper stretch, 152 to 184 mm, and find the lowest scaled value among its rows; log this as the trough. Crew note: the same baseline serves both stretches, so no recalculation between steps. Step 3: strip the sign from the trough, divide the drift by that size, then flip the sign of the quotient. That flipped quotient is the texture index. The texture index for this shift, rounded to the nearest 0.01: 0.14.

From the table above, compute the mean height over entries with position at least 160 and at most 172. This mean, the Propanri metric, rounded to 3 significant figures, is 74.0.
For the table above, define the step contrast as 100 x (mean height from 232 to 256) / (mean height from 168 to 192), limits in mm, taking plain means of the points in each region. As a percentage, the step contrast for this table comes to 105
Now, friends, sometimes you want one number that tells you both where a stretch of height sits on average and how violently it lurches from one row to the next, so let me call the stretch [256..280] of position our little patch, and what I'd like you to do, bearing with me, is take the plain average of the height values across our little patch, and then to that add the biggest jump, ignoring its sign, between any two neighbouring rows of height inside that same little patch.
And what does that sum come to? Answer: 121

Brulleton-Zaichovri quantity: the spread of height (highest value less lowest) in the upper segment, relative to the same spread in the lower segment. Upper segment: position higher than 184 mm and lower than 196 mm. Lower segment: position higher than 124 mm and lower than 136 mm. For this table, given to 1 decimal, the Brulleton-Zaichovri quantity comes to 1.6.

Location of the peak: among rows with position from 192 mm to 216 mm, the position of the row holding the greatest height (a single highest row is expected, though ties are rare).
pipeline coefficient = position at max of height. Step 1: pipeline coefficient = 206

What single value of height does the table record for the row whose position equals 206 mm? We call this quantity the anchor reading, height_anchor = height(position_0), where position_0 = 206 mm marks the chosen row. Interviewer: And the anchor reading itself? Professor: 118.7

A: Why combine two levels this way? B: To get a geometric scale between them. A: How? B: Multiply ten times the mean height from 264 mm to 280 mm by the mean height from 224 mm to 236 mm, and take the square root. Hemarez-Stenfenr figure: 366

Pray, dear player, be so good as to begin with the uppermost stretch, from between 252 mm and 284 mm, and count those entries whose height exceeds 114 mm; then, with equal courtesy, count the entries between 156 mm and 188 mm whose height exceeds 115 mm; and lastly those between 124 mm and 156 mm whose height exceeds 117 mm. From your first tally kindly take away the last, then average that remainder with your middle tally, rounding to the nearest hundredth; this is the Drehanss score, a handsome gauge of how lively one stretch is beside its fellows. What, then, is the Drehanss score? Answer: 3.50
